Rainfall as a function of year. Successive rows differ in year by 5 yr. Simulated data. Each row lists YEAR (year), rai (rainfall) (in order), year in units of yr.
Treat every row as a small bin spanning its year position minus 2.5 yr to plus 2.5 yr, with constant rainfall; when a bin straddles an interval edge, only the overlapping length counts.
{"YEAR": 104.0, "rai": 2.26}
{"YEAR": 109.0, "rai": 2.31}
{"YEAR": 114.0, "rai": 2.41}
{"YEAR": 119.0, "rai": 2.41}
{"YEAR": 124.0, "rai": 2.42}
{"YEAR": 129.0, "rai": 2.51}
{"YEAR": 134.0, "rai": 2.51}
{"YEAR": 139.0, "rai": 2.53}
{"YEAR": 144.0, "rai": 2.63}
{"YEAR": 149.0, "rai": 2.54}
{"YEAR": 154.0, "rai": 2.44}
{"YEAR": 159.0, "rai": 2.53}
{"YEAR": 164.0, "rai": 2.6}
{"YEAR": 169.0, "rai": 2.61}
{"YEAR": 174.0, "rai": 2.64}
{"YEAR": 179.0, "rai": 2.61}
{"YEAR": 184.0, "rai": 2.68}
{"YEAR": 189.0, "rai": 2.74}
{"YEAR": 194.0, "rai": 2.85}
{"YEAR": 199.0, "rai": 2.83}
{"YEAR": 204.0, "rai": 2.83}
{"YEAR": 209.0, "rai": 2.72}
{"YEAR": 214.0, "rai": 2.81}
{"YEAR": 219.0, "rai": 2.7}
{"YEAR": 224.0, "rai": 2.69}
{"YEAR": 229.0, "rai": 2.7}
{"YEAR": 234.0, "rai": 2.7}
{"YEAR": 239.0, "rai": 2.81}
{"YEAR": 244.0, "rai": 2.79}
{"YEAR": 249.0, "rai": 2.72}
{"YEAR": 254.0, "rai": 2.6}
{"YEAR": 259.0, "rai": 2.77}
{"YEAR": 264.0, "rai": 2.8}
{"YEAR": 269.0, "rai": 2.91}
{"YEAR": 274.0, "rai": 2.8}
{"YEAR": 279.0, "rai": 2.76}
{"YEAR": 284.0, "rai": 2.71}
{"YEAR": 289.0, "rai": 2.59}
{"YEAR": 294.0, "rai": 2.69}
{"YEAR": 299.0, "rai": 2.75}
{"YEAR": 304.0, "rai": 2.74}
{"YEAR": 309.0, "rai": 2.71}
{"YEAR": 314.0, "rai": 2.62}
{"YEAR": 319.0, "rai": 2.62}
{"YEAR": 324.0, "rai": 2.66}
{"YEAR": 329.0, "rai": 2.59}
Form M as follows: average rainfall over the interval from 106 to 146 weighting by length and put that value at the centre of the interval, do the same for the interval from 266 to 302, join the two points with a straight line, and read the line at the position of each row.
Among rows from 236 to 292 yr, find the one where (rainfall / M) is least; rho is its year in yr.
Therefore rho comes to 289.0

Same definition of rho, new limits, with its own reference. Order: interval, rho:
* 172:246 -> 234.0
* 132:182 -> 154.0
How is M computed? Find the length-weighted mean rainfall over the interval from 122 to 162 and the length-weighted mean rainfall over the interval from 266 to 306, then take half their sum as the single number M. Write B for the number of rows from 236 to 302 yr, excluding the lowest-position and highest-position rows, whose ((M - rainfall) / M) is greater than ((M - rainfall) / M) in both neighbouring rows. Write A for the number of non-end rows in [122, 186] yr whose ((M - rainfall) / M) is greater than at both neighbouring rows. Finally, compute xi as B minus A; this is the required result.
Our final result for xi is 0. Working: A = 2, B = 2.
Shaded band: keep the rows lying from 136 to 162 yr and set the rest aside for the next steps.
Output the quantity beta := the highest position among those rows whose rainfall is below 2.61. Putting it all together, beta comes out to 159.0 yr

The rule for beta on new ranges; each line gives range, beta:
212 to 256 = 254.0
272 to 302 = 289.0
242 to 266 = 254.0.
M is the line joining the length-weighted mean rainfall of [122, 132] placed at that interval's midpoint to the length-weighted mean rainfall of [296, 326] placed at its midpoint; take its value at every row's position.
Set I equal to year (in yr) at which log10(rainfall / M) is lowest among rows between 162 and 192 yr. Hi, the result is 179.0 yr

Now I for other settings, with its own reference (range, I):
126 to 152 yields 134.0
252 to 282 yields 254.0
